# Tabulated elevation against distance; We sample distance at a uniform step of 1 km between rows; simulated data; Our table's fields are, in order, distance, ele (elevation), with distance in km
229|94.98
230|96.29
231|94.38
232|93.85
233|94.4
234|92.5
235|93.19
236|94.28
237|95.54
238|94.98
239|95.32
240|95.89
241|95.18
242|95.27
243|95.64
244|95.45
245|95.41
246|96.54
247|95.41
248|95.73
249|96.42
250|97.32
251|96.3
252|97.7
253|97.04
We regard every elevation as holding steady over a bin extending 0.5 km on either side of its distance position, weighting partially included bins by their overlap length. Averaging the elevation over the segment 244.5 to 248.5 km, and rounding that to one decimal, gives 95.8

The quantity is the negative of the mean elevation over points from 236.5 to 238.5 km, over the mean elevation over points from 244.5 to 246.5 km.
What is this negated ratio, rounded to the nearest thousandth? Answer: -0.993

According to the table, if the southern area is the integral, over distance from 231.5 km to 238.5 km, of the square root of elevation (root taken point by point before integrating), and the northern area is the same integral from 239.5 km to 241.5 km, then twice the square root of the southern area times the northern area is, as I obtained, 73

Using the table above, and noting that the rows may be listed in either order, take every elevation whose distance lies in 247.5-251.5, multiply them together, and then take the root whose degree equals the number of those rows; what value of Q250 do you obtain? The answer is 96.4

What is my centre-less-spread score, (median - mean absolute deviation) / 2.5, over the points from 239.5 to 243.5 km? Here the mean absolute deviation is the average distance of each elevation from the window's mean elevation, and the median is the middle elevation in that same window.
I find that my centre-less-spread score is 38.1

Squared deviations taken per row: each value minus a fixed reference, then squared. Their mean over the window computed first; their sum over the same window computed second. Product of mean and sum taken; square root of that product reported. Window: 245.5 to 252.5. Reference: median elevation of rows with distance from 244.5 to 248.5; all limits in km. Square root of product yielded 4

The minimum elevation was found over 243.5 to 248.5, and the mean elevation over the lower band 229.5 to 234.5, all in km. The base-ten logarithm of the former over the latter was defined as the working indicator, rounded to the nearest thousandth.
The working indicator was 0.005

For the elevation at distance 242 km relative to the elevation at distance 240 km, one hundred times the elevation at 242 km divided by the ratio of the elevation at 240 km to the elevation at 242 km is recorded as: 9465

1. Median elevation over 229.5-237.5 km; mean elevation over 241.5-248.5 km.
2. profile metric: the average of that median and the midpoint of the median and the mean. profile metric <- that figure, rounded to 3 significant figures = 94.7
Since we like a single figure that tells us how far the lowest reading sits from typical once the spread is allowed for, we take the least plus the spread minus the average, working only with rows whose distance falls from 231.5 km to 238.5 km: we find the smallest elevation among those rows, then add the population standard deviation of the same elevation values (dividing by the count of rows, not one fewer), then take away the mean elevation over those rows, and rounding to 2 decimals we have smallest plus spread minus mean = -0.65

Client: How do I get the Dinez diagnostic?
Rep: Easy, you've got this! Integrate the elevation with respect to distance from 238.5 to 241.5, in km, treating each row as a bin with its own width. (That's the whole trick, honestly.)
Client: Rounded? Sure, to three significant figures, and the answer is 286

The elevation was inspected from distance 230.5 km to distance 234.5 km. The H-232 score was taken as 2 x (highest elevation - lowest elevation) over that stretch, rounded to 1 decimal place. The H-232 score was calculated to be 3.8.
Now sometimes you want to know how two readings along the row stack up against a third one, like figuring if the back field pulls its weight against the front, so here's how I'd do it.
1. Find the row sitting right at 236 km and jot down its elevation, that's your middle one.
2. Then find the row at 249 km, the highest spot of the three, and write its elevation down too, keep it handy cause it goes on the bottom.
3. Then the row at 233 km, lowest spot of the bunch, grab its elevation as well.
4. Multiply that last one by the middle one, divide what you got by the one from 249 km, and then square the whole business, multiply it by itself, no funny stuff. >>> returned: 8520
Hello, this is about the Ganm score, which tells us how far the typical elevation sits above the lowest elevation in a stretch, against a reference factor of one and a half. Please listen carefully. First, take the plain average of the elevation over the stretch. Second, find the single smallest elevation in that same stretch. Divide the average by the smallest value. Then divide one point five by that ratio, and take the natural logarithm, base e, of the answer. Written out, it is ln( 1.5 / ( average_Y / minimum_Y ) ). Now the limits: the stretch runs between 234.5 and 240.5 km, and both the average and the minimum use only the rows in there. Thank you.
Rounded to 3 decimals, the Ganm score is 0.388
